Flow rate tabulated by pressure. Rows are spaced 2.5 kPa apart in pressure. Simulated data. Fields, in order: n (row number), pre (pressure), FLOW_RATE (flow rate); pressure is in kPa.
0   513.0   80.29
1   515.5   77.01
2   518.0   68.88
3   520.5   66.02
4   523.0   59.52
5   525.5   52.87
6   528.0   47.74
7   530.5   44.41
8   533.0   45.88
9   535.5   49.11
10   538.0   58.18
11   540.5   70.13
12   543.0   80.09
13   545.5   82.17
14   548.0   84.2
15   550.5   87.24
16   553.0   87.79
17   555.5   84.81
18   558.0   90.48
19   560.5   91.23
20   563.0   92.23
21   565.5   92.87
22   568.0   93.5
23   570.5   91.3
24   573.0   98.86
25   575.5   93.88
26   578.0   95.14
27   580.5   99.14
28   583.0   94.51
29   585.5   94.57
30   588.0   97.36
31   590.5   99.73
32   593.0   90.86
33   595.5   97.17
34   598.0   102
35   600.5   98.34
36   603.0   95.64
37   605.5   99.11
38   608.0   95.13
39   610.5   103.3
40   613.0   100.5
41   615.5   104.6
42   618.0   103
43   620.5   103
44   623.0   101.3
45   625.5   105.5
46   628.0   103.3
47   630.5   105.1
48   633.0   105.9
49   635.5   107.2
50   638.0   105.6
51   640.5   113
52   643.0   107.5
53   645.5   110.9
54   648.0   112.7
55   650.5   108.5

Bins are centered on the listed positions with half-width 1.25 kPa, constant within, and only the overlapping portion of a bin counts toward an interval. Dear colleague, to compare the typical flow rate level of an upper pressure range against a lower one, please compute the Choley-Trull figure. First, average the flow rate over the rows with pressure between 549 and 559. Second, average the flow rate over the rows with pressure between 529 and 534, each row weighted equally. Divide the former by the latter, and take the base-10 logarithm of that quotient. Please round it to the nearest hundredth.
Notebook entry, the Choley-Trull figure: 0.29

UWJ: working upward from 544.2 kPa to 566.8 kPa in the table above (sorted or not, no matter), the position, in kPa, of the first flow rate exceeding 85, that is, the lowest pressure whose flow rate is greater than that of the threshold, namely 550.5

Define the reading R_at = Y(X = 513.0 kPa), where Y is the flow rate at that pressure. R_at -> 80.29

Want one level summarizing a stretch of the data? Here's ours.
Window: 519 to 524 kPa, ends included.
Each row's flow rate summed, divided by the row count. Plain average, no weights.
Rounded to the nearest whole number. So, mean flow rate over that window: 63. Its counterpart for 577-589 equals 96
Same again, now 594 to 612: 99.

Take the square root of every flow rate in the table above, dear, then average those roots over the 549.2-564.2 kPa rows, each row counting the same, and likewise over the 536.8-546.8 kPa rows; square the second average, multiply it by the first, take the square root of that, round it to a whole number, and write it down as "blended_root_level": 26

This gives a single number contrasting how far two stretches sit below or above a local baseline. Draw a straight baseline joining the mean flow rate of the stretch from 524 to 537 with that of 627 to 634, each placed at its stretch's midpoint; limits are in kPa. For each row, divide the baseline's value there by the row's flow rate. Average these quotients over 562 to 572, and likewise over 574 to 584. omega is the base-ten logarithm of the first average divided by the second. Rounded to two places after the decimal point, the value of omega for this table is -0.03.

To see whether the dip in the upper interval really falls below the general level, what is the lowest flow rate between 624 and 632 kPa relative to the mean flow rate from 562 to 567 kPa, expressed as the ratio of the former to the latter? 1.12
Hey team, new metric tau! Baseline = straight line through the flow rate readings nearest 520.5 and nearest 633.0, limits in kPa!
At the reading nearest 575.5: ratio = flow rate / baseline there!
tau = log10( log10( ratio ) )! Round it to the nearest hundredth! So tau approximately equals -1.39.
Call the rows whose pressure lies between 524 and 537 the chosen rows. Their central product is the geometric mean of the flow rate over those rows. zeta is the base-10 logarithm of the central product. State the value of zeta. 1.68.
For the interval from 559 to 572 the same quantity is 1.96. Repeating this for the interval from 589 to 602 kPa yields 1.99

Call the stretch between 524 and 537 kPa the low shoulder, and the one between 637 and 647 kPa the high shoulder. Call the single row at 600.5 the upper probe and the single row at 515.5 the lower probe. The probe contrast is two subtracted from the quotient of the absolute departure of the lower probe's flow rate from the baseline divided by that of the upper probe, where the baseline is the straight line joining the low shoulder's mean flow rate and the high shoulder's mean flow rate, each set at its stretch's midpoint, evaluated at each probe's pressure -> 1.2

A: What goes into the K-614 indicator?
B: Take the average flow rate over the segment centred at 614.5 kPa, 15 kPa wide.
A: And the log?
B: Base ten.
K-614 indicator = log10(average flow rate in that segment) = 2.01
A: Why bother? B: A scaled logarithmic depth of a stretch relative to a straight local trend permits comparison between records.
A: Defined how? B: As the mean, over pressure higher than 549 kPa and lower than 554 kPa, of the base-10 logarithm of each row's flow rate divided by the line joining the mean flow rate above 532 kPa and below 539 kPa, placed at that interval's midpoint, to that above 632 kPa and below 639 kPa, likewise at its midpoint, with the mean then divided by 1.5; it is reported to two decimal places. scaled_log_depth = 0.11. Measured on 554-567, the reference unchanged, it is 0.10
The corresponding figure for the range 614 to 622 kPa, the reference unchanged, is 0.02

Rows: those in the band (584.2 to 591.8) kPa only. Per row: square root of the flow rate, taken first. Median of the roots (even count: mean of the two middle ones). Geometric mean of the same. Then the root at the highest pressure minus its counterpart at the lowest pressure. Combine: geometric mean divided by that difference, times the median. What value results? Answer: 372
